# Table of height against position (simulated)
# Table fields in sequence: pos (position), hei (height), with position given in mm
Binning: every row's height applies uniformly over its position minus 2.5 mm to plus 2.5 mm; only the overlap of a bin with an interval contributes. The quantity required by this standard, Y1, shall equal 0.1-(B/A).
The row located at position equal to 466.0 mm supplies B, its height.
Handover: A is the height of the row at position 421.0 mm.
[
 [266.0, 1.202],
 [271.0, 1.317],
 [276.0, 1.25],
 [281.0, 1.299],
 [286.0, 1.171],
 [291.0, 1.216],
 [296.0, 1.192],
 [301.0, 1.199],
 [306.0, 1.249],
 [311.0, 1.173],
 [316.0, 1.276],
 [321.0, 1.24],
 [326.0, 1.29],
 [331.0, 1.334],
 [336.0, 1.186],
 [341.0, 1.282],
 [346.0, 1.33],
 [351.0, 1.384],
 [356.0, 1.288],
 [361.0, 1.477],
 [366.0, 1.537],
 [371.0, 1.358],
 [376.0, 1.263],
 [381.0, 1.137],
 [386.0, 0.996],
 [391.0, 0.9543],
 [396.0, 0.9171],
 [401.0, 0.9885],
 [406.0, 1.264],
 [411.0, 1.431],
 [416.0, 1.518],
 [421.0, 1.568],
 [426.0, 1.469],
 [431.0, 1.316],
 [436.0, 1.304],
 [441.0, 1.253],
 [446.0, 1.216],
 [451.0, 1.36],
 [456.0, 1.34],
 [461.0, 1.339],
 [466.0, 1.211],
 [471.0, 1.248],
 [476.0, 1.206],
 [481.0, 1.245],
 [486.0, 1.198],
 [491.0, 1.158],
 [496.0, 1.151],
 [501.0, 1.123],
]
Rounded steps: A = 1.568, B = 1.211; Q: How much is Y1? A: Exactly -0.7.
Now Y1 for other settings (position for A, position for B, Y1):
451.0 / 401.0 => -0.6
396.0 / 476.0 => -1.2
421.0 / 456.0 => -0.8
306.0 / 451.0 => -1.0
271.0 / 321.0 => -0.8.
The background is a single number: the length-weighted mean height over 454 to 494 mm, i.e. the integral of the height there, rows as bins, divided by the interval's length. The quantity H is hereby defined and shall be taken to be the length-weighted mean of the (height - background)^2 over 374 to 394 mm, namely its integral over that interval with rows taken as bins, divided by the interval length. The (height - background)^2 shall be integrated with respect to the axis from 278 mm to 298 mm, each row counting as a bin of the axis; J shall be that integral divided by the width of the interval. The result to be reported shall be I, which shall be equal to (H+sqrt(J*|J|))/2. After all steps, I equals 0.0218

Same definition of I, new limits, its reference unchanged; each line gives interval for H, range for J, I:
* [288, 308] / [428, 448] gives 0.0026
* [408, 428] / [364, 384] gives 0.0471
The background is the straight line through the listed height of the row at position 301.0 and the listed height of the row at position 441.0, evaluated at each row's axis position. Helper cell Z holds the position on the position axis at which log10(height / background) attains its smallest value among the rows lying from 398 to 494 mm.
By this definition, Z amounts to 401.0 mm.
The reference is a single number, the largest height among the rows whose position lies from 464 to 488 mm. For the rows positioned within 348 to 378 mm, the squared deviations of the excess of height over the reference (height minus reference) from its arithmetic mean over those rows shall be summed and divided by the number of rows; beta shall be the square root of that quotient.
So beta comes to 0.10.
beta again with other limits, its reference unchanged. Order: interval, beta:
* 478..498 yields 0.04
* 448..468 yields 0.06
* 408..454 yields 0.11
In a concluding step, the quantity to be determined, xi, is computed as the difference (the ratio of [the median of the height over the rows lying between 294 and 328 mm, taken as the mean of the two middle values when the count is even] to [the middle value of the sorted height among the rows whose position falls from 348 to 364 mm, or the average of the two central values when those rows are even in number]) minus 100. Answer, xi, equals -99.1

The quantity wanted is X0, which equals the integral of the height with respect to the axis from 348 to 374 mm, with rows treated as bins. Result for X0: 36.5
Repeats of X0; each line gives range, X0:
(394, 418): 29.4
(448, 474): 33.7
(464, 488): 29.3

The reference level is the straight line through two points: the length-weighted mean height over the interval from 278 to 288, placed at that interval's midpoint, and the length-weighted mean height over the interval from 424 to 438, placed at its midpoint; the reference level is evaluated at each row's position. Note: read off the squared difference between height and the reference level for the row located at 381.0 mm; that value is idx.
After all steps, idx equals 0.033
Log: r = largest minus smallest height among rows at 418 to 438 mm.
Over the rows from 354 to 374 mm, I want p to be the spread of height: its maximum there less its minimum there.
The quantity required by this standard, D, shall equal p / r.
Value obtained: 0.9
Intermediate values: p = 0.25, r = 0.26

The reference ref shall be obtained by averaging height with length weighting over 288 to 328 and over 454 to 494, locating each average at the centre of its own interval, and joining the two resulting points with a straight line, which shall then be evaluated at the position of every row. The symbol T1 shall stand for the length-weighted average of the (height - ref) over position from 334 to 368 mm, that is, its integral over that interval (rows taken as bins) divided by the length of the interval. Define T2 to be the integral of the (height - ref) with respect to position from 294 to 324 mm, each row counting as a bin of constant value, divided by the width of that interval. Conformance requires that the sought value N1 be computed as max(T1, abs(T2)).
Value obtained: 0.123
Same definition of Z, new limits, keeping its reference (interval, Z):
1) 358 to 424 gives 396.0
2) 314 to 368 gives 336.0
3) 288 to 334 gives 311.0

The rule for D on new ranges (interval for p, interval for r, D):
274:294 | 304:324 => 1.2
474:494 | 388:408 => 0.3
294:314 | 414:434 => 0.3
